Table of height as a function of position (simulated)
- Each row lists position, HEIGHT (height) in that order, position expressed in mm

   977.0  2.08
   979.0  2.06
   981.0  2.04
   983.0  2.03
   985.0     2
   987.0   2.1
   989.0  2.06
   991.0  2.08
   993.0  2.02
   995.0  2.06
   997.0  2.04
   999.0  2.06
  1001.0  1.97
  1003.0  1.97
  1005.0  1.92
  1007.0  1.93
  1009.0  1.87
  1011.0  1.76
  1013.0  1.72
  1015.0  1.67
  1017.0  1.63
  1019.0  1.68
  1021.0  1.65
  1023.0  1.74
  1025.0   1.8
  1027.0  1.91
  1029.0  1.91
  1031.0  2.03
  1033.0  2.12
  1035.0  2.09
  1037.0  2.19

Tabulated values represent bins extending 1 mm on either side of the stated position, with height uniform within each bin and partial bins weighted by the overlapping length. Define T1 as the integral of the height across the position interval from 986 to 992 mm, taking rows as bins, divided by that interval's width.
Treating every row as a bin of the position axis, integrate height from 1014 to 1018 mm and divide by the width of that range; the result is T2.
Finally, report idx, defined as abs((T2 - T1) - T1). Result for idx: 2.51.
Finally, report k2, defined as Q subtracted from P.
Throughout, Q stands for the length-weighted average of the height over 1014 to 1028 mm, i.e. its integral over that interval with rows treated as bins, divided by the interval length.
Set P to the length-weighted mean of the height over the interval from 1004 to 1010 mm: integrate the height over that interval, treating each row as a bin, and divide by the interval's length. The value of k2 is 0.18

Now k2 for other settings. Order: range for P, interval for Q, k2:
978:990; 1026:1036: 0.04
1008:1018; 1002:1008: -0.21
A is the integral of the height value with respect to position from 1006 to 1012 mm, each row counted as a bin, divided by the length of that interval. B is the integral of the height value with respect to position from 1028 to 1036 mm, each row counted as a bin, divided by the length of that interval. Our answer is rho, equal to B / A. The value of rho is 1.099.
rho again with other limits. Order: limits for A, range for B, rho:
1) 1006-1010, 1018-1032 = 0.956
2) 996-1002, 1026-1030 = 0.944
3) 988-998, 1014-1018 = 0.804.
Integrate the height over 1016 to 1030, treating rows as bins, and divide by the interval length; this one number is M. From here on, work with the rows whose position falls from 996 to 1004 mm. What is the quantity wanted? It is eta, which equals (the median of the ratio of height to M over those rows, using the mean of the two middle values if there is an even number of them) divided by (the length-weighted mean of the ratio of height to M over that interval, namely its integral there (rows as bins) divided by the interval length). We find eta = 1.00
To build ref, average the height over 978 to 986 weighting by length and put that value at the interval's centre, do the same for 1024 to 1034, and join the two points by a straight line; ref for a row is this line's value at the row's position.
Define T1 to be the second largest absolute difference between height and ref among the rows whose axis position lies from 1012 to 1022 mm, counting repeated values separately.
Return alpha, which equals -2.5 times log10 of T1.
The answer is 1.2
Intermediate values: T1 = 0.317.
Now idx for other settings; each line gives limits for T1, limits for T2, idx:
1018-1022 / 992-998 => 1.29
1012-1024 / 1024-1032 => 1.45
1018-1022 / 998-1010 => 1.38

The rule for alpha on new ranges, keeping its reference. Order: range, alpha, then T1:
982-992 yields 3.0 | 0.063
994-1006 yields 3.1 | 0.056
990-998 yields 3.3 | 0.049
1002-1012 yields 2.3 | 0.117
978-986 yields 4.1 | 0.022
